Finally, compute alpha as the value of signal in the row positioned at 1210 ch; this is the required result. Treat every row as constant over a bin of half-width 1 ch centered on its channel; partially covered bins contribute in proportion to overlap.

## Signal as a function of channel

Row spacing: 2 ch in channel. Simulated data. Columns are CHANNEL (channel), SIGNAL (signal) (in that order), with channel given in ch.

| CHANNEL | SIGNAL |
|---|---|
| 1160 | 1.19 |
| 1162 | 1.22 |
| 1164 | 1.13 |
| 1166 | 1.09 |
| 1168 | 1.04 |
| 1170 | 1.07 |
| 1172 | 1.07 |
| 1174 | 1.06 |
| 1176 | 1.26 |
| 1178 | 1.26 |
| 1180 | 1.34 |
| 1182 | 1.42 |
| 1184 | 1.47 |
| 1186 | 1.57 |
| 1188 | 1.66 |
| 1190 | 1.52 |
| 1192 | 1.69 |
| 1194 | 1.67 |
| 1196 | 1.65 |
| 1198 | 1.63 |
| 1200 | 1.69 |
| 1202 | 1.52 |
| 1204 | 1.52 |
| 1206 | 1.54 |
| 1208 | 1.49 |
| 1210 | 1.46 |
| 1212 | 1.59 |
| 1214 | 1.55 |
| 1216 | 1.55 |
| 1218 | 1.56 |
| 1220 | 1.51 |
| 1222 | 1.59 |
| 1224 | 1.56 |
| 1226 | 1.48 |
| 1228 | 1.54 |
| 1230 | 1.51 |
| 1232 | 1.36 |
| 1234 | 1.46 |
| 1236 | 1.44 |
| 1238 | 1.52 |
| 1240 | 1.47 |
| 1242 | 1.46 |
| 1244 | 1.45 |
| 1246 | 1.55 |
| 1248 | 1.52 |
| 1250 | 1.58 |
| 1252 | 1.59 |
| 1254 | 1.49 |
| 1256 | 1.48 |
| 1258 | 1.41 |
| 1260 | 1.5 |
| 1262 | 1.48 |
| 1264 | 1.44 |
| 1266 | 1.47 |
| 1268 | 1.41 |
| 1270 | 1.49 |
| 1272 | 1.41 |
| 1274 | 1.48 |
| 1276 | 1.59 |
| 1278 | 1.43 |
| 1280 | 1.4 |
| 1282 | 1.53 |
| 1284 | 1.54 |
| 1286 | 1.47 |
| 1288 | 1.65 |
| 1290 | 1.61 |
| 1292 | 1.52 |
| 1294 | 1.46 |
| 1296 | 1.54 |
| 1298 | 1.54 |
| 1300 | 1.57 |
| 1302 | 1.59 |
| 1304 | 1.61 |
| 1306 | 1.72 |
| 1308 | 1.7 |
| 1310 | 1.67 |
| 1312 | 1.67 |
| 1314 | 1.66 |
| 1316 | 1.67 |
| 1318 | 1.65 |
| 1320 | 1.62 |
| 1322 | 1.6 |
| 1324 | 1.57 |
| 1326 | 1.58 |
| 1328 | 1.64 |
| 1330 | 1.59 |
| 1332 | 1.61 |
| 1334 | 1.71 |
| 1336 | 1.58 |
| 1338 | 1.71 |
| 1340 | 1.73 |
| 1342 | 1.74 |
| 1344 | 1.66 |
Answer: 1.46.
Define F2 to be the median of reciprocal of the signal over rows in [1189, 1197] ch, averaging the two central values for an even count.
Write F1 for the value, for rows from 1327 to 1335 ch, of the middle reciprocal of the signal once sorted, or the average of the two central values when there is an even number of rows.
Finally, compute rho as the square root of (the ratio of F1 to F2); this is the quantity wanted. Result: 1.01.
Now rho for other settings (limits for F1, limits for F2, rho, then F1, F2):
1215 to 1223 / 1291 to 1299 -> 0.99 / 0.643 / 0.65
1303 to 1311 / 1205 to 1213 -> 0.95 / 0.594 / 0.66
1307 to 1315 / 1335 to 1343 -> 1.01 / 0.599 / 0.58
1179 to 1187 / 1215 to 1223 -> 1.04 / 0.692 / 0.64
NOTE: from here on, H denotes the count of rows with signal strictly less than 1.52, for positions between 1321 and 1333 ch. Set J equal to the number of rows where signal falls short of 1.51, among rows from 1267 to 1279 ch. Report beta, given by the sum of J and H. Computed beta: 5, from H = 0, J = 5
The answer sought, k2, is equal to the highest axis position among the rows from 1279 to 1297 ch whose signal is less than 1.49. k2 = 1294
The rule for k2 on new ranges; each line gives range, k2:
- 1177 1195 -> 1184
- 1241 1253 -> 1244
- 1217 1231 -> 1226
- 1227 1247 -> 1244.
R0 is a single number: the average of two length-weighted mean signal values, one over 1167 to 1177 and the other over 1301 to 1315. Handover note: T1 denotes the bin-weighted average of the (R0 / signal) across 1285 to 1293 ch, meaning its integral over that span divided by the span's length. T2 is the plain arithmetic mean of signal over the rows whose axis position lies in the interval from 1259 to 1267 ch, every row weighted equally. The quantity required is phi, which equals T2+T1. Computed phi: 2.36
